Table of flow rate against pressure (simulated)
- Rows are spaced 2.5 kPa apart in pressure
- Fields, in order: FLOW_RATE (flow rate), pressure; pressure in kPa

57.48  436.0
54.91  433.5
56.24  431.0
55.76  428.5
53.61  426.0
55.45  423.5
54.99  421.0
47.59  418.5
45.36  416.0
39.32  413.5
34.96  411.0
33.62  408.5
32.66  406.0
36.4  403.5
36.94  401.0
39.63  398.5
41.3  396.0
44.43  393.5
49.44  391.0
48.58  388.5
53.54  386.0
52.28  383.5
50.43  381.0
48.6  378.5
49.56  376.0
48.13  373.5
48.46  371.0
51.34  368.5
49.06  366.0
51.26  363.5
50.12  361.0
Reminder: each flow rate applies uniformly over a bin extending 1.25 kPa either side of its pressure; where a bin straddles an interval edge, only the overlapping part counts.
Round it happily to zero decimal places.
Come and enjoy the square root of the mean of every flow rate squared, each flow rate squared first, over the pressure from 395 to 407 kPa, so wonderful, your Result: 38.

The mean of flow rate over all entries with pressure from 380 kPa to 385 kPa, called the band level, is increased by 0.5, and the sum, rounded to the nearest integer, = 52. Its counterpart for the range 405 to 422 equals 42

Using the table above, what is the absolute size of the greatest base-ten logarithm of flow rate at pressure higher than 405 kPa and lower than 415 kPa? 1.59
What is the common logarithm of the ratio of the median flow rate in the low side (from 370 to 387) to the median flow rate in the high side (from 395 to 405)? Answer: 0.11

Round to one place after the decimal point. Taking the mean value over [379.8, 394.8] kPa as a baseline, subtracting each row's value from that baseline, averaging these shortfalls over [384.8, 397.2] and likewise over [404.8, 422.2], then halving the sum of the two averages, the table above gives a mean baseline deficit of 5.4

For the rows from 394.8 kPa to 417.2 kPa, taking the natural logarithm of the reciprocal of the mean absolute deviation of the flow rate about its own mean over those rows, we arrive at -1.2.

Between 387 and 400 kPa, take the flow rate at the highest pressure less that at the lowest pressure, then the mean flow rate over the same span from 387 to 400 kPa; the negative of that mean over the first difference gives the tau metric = 5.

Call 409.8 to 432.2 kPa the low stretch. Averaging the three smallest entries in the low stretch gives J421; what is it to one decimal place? 39.9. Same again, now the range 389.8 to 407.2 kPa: 35.3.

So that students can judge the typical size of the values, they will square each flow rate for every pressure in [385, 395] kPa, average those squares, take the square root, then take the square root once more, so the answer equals 7.0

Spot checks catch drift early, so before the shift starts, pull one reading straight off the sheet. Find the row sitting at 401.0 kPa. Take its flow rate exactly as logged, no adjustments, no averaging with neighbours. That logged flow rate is 36.94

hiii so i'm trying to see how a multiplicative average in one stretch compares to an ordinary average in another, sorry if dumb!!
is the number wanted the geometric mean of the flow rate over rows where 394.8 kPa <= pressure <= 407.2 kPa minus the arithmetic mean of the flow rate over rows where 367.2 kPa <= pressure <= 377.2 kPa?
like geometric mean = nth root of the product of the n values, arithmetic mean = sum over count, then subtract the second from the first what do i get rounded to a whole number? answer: -12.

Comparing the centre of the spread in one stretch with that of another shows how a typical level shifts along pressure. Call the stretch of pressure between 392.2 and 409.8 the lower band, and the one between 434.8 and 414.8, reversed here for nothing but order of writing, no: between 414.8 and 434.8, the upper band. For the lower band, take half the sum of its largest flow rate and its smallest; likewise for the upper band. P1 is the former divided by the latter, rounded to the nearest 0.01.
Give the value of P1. 0.76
